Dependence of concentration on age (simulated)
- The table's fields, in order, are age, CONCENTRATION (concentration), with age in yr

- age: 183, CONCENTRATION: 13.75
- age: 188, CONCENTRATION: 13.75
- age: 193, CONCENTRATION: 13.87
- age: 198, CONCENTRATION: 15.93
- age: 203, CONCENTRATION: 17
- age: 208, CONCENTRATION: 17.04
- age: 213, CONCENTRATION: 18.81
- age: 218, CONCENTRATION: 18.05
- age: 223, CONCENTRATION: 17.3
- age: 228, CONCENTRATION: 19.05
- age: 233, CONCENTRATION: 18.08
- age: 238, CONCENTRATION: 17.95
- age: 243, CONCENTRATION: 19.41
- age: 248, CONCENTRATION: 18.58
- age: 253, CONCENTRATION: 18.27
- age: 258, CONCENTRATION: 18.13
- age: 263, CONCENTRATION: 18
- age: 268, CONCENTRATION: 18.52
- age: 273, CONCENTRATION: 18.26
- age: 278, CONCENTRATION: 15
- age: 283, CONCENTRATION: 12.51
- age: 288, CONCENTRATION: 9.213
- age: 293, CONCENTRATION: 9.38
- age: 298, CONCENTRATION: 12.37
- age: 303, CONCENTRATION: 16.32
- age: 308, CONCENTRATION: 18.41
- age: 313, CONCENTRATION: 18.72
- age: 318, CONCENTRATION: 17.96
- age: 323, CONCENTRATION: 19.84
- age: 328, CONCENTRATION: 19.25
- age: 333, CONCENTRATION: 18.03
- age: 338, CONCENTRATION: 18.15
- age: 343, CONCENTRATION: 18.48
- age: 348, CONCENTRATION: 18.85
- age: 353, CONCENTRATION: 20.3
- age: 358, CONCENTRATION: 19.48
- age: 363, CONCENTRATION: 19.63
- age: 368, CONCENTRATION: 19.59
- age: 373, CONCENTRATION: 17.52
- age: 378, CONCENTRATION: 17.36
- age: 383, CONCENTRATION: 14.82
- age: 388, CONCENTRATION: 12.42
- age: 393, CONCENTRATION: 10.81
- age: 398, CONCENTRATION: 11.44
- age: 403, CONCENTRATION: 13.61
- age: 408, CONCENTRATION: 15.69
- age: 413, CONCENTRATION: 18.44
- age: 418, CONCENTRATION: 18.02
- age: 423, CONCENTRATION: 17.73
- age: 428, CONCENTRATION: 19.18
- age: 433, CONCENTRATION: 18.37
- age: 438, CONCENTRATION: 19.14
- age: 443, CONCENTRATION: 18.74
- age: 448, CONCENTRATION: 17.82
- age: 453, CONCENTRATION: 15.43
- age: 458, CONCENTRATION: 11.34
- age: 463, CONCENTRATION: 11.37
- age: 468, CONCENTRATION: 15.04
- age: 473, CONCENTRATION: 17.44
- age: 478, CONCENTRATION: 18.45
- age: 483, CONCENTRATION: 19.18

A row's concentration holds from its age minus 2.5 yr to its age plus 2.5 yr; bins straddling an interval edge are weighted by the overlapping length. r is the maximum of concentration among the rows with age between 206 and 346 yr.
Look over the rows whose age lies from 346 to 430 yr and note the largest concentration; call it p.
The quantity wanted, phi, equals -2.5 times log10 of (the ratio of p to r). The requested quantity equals -0.02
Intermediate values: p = 20.3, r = 19.84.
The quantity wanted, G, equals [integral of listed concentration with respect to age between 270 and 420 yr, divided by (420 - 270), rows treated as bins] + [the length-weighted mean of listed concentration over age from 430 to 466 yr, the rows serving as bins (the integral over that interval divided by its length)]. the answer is 32.4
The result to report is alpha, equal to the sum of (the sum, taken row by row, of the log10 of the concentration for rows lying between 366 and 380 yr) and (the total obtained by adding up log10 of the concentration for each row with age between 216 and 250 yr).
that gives 12.6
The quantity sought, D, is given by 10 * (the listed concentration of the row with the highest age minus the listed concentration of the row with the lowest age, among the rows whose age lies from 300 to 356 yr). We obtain 40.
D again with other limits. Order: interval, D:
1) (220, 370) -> 23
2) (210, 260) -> -7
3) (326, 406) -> -56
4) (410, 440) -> 7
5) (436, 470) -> -41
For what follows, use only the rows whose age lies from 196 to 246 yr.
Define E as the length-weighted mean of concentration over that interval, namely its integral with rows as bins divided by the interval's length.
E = 17.9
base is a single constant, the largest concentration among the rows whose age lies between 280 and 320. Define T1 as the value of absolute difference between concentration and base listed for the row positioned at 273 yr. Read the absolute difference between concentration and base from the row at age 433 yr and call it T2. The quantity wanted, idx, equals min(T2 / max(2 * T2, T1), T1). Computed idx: 0.46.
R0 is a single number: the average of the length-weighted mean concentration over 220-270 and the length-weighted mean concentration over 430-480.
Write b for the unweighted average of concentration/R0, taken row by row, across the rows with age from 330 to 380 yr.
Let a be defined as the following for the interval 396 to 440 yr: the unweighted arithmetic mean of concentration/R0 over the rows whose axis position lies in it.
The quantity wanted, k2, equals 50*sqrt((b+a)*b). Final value 75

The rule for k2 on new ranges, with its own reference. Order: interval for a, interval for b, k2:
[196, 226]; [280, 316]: 60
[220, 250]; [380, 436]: 66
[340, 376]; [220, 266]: 76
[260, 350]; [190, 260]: 71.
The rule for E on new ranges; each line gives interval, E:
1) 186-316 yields 16.5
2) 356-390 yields 17.3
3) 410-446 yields 18.5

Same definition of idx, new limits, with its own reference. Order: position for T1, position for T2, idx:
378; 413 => 0.21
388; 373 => 0.19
